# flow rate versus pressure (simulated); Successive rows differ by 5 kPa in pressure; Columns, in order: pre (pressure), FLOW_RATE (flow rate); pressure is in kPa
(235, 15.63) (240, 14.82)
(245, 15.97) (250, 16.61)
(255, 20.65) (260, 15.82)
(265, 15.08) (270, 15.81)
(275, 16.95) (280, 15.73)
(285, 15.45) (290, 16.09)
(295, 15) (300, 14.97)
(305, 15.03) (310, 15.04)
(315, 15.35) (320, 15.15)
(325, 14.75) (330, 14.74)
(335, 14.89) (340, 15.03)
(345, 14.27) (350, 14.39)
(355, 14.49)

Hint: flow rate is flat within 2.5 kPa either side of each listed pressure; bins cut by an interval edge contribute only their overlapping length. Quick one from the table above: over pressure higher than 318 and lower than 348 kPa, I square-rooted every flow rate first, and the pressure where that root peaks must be 320 kPa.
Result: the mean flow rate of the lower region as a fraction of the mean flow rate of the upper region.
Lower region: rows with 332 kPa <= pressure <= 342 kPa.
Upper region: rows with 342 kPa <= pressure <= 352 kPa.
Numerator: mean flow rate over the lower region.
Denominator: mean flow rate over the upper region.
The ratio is 1.04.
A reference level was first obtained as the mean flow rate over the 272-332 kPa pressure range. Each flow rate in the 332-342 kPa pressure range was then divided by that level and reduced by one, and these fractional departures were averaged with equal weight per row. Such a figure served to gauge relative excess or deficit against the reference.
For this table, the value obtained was -0.03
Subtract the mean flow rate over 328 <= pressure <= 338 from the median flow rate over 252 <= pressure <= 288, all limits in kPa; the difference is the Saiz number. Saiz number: 1.0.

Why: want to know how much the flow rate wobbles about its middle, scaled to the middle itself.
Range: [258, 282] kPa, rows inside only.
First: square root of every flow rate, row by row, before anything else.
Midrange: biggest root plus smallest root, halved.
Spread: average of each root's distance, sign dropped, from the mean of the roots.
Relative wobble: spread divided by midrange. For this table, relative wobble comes 0.0133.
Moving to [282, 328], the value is 0.0092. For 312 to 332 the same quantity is 0.0084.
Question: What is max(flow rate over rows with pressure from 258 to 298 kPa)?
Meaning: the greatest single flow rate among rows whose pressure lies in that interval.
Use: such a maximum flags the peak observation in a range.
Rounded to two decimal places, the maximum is 16.95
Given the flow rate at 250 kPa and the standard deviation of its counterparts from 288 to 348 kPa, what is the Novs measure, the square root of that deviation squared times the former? 1.7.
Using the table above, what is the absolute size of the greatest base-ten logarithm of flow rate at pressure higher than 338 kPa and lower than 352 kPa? 1.18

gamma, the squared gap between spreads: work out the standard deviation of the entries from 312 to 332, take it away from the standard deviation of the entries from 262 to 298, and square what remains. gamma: 0.1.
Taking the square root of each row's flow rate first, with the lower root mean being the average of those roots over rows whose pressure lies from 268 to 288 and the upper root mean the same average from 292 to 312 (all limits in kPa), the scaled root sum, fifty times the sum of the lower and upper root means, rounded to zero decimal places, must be 394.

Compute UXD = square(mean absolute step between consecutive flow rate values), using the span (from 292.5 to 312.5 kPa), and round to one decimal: 0.0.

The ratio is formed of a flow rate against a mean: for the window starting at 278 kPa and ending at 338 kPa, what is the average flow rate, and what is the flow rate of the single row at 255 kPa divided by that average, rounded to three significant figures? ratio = 1.36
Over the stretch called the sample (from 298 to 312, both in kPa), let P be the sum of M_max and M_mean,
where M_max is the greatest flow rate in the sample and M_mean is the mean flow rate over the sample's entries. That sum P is 30.1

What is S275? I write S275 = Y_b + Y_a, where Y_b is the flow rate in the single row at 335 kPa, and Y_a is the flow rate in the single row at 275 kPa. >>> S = 31.8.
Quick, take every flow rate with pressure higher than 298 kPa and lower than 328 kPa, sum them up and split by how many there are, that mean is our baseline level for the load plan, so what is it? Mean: 15.0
